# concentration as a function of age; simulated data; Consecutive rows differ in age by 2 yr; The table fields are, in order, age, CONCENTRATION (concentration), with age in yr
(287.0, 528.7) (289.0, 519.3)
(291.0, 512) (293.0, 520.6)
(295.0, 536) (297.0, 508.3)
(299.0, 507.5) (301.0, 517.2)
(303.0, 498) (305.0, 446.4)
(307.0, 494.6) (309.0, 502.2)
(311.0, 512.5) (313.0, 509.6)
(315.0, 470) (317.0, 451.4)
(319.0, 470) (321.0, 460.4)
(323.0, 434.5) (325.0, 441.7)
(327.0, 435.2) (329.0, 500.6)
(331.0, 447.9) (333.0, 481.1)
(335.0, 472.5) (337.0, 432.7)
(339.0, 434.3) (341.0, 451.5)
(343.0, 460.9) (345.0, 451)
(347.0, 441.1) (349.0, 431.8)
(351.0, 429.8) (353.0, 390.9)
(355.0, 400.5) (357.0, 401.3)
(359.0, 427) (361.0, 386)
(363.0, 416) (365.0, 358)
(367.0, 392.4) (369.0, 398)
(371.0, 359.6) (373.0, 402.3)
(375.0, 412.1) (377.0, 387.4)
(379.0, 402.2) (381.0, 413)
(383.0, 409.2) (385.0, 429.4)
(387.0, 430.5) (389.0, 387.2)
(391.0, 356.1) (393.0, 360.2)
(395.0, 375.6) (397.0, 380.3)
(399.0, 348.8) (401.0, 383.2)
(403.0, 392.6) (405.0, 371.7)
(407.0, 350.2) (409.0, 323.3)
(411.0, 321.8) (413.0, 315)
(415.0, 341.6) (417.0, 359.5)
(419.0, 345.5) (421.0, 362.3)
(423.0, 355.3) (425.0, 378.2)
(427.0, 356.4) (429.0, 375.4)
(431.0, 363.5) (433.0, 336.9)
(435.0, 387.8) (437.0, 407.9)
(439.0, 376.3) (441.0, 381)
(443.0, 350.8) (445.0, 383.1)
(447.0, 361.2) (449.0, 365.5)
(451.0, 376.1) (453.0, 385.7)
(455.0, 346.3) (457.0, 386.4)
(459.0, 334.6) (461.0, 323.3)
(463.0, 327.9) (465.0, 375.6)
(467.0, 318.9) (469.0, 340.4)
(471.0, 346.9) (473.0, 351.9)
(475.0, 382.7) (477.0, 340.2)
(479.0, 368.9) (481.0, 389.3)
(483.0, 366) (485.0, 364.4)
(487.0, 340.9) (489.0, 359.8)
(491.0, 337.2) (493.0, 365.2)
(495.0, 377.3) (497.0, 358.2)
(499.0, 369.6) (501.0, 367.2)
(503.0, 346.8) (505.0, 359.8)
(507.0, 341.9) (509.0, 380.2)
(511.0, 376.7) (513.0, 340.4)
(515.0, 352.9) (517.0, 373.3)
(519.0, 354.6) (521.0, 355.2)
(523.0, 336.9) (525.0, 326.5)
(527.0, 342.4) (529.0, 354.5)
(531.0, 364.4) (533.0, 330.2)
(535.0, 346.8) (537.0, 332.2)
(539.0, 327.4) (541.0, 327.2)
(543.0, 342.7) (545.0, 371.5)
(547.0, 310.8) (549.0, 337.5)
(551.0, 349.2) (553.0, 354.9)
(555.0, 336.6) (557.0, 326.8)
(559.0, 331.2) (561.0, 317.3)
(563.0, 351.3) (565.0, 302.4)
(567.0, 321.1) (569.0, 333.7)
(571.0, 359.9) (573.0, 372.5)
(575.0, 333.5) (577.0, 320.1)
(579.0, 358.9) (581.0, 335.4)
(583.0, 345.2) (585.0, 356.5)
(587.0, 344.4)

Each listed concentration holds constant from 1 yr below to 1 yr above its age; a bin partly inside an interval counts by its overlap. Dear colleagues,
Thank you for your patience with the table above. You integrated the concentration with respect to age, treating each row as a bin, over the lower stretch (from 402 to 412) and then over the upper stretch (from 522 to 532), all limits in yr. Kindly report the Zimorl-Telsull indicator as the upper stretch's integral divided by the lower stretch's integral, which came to 0.98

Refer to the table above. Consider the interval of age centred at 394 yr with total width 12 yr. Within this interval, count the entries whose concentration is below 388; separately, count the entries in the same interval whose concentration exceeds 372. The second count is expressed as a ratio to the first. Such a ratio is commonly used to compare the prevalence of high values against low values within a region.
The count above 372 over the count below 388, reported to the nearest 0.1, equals 0.5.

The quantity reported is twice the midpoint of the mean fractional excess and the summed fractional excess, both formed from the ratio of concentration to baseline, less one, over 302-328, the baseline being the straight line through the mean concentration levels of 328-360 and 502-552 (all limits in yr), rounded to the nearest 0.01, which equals 0.47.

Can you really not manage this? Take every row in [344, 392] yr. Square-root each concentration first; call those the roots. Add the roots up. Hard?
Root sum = 483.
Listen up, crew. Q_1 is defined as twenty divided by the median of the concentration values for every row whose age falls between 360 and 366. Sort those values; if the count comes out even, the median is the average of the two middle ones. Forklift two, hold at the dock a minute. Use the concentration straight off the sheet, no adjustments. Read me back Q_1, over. 0.0518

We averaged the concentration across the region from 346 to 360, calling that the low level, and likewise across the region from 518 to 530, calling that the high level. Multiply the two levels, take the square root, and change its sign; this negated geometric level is -380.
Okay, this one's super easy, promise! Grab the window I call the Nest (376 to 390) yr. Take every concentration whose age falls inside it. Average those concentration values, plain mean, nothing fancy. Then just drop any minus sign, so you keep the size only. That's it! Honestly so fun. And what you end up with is 408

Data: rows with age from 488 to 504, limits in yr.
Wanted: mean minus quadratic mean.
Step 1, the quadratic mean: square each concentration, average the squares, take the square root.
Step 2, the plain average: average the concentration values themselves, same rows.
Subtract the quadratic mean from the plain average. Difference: -0.2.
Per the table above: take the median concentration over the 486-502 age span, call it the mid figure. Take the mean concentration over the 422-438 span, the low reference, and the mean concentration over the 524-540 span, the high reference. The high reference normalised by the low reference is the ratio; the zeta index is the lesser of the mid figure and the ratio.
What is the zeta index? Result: 0.92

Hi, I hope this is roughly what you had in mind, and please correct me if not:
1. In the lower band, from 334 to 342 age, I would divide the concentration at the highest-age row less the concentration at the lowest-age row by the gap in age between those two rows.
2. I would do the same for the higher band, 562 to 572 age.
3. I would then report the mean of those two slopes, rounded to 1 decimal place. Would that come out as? -1.2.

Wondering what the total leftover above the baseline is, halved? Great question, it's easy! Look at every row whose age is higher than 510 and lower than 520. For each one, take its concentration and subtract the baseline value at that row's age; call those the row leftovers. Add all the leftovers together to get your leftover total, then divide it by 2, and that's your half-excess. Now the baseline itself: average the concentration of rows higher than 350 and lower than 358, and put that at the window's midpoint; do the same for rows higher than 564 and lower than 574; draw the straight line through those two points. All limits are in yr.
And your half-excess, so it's 12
